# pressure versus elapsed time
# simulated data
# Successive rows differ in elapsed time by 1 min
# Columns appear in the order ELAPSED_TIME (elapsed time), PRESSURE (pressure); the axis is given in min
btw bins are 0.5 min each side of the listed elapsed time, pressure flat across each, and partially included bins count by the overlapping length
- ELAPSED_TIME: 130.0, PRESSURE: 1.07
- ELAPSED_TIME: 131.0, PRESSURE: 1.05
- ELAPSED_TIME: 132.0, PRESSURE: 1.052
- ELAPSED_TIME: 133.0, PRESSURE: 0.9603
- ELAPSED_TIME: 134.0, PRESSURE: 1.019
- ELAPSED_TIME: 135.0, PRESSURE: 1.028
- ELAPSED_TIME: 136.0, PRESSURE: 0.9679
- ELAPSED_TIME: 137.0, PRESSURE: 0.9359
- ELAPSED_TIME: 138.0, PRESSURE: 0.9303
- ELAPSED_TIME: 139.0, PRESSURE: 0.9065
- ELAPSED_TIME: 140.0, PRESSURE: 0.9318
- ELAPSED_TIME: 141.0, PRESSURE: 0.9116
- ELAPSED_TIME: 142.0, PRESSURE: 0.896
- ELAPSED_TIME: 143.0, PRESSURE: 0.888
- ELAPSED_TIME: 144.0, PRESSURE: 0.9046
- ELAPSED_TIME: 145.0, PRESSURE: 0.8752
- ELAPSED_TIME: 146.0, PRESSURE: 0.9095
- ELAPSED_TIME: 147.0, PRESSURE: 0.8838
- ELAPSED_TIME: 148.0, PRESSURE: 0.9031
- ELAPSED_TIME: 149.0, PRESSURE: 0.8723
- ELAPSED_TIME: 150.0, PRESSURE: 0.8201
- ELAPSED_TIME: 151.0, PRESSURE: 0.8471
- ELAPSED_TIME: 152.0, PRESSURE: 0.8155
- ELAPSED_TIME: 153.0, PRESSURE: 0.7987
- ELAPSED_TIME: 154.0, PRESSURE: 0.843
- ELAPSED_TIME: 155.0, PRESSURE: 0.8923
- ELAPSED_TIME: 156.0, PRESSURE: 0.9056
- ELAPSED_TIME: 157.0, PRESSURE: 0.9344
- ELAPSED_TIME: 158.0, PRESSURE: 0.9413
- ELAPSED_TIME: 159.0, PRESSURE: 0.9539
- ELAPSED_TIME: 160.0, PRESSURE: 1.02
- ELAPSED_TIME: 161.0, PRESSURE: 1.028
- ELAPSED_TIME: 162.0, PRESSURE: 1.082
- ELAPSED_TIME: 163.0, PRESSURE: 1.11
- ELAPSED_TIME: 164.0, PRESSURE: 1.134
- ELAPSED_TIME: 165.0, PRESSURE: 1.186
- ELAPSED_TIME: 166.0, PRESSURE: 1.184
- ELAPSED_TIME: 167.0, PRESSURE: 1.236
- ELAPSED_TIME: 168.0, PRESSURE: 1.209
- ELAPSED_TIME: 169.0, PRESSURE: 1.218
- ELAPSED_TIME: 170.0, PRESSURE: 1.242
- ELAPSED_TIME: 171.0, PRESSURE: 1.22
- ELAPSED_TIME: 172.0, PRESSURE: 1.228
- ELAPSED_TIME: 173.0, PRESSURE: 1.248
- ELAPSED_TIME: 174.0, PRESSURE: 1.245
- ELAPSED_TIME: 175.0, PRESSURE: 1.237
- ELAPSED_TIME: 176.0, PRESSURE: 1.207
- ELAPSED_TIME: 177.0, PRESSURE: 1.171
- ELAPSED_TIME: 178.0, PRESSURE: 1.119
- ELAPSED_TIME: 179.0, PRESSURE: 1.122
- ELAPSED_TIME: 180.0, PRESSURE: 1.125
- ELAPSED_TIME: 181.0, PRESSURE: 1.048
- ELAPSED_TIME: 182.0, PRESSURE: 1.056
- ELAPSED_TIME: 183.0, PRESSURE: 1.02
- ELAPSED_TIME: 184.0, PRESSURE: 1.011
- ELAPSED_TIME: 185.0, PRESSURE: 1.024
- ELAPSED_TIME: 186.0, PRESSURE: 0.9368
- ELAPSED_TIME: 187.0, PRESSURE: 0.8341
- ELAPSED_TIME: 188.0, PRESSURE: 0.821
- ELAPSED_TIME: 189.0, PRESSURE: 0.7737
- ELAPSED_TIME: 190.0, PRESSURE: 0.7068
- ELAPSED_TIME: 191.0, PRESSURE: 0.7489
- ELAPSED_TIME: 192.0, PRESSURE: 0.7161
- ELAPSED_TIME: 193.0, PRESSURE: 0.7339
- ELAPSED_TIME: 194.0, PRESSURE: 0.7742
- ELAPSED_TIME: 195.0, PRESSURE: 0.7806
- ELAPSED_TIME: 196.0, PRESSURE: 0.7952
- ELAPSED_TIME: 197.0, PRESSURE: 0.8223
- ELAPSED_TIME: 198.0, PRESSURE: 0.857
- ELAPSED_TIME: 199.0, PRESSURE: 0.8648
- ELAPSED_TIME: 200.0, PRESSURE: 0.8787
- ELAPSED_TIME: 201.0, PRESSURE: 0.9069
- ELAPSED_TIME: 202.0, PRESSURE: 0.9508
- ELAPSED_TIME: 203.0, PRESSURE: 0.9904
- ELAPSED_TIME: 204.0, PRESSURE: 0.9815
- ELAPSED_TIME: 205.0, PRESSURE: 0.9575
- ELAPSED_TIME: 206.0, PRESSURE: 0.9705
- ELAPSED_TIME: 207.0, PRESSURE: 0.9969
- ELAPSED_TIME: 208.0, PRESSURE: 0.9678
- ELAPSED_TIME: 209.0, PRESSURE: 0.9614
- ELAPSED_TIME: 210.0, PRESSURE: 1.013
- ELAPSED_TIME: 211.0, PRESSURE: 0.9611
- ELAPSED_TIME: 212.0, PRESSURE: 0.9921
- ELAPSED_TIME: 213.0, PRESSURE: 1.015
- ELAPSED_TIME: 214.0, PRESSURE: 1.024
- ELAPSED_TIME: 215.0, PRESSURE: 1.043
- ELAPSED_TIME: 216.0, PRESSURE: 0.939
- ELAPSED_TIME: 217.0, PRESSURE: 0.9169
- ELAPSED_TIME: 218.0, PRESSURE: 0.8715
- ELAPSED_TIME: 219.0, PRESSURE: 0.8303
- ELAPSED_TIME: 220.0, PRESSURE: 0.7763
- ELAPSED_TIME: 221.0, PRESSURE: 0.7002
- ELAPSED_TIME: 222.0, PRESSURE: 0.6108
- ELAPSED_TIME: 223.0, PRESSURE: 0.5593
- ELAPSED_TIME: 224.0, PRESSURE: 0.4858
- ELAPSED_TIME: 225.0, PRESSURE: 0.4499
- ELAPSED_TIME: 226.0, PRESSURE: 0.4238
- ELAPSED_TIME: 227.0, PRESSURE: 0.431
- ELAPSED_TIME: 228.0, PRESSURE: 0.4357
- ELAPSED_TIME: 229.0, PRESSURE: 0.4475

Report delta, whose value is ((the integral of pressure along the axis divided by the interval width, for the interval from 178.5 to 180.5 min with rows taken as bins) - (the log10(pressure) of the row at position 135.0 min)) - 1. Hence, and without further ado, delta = 0.1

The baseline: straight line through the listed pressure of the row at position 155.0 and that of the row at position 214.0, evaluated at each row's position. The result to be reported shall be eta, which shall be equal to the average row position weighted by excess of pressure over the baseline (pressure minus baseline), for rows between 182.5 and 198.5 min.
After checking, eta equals 193.1 min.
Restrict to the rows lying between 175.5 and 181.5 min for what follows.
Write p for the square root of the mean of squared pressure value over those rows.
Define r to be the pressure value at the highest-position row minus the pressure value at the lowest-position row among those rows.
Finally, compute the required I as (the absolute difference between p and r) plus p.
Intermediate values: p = 1.13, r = -0.16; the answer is 2.43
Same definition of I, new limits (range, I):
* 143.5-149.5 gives 1.82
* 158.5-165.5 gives 1.92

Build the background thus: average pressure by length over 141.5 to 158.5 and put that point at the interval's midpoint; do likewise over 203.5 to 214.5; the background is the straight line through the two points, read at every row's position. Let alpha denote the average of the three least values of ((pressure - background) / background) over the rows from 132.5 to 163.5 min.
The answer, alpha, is -0.1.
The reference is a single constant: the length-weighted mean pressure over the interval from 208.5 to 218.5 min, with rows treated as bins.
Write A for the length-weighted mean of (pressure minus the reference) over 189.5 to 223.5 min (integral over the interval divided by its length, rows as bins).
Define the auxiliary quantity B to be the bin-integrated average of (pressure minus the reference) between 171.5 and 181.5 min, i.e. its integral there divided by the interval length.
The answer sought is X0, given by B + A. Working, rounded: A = -0.103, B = 0.20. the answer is 0.10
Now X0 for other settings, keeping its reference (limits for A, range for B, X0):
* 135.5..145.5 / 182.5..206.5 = -0.16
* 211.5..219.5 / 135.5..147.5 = -0.08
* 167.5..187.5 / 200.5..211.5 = 0.15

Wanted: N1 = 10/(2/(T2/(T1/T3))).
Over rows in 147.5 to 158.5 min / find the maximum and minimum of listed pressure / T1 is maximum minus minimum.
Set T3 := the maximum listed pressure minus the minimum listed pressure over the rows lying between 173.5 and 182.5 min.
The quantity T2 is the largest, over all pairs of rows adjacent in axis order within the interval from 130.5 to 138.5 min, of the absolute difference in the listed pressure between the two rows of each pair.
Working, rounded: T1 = 0.14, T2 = 0.092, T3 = 0.20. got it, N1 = 0.6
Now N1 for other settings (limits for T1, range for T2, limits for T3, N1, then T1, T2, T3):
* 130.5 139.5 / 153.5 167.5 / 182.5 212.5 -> 0.7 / 0.15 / 0.066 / 0.32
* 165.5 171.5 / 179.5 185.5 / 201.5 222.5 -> 2.9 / 0.06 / 0.077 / 0.43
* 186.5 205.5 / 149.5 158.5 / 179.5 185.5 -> 0.1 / 0.28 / 0.049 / 0.11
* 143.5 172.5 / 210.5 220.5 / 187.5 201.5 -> 0.2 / 0.44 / 0.104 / 0.20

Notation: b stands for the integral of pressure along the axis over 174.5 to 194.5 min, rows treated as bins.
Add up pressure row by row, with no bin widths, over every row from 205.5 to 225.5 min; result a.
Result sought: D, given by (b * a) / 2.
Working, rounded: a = 17.1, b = 19.2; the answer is 164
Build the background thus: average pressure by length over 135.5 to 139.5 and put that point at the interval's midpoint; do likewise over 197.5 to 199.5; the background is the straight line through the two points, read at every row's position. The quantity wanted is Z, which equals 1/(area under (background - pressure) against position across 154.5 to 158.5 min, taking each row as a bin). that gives -39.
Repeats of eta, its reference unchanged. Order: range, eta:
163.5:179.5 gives 171.2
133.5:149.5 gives 137.9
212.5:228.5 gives 223.9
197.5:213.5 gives 202.8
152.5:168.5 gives 165.1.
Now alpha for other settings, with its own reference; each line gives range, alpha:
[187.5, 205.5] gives -0.2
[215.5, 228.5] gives -0.6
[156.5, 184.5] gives 0.1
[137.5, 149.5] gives 0.0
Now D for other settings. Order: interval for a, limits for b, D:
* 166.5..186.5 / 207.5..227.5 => 183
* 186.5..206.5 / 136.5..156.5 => 149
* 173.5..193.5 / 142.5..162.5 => 178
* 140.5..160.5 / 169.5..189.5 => 193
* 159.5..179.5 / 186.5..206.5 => 198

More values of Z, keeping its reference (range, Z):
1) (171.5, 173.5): -1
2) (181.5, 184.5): -2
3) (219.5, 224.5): 1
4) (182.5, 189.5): -3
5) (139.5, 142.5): 19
